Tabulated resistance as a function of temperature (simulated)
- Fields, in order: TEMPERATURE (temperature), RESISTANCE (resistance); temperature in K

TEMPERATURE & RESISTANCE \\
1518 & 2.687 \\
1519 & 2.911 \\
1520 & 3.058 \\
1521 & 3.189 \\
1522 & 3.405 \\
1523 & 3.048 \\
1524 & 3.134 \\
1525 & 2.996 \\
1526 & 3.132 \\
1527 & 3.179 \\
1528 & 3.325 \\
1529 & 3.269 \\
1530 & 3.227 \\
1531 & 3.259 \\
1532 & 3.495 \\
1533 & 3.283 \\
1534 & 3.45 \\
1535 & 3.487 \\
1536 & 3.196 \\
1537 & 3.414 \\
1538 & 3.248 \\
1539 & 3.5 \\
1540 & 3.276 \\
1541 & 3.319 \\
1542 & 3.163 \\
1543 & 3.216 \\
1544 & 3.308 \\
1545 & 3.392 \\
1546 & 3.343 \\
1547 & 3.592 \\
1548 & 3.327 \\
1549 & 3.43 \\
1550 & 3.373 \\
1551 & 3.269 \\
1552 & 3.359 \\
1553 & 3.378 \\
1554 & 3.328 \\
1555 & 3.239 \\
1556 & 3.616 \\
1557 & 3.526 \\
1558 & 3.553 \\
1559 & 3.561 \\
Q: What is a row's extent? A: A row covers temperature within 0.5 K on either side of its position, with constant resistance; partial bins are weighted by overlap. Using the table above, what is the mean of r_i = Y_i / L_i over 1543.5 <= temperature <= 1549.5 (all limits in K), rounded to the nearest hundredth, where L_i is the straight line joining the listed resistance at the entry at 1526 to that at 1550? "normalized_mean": 1.02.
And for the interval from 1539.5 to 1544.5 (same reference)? 0.99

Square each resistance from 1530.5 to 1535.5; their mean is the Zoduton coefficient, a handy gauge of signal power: 11.5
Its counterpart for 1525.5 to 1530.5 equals 10.4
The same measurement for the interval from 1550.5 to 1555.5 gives 11.0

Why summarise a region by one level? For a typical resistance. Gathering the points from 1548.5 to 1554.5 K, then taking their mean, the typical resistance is 3.36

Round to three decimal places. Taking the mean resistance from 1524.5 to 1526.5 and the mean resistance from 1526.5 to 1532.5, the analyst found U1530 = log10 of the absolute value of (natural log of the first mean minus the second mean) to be 0.337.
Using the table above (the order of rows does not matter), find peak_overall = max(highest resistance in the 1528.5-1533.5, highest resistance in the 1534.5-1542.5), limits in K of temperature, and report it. 3.50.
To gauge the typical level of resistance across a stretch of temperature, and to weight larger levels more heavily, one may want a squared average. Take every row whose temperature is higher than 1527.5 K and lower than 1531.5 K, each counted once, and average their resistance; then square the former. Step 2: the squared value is 10.7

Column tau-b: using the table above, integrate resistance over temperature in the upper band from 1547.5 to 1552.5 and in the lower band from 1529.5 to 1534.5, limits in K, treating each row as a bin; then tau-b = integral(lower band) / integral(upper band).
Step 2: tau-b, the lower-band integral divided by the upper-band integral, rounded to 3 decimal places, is 0.997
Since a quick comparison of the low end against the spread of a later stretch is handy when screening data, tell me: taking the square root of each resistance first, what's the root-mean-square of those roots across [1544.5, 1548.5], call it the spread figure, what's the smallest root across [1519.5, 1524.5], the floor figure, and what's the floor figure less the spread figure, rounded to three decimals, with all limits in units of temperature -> -0.102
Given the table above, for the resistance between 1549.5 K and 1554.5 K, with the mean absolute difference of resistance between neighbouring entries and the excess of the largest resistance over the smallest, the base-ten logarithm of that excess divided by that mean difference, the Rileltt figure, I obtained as 0.22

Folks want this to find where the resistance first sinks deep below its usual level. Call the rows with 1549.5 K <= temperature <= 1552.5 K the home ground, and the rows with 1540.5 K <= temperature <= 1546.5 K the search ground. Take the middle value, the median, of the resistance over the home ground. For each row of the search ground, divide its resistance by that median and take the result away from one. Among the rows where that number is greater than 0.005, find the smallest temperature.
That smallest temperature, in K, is 1541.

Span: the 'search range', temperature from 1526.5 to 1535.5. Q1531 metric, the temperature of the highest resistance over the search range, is 1532 K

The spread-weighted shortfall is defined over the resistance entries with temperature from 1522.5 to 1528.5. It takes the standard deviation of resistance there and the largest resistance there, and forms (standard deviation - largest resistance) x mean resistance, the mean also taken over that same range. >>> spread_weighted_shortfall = -10.1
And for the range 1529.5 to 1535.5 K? -11.4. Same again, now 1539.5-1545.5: -10.9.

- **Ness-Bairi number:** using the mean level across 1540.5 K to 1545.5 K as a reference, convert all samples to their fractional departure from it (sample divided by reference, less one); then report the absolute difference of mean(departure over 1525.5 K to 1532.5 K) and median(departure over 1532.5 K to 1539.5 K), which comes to 0.044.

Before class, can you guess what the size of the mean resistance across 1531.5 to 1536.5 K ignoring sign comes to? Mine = 3.38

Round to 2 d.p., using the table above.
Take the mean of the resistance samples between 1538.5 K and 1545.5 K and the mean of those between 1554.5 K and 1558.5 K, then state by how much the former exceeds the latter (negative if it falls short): -0.17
